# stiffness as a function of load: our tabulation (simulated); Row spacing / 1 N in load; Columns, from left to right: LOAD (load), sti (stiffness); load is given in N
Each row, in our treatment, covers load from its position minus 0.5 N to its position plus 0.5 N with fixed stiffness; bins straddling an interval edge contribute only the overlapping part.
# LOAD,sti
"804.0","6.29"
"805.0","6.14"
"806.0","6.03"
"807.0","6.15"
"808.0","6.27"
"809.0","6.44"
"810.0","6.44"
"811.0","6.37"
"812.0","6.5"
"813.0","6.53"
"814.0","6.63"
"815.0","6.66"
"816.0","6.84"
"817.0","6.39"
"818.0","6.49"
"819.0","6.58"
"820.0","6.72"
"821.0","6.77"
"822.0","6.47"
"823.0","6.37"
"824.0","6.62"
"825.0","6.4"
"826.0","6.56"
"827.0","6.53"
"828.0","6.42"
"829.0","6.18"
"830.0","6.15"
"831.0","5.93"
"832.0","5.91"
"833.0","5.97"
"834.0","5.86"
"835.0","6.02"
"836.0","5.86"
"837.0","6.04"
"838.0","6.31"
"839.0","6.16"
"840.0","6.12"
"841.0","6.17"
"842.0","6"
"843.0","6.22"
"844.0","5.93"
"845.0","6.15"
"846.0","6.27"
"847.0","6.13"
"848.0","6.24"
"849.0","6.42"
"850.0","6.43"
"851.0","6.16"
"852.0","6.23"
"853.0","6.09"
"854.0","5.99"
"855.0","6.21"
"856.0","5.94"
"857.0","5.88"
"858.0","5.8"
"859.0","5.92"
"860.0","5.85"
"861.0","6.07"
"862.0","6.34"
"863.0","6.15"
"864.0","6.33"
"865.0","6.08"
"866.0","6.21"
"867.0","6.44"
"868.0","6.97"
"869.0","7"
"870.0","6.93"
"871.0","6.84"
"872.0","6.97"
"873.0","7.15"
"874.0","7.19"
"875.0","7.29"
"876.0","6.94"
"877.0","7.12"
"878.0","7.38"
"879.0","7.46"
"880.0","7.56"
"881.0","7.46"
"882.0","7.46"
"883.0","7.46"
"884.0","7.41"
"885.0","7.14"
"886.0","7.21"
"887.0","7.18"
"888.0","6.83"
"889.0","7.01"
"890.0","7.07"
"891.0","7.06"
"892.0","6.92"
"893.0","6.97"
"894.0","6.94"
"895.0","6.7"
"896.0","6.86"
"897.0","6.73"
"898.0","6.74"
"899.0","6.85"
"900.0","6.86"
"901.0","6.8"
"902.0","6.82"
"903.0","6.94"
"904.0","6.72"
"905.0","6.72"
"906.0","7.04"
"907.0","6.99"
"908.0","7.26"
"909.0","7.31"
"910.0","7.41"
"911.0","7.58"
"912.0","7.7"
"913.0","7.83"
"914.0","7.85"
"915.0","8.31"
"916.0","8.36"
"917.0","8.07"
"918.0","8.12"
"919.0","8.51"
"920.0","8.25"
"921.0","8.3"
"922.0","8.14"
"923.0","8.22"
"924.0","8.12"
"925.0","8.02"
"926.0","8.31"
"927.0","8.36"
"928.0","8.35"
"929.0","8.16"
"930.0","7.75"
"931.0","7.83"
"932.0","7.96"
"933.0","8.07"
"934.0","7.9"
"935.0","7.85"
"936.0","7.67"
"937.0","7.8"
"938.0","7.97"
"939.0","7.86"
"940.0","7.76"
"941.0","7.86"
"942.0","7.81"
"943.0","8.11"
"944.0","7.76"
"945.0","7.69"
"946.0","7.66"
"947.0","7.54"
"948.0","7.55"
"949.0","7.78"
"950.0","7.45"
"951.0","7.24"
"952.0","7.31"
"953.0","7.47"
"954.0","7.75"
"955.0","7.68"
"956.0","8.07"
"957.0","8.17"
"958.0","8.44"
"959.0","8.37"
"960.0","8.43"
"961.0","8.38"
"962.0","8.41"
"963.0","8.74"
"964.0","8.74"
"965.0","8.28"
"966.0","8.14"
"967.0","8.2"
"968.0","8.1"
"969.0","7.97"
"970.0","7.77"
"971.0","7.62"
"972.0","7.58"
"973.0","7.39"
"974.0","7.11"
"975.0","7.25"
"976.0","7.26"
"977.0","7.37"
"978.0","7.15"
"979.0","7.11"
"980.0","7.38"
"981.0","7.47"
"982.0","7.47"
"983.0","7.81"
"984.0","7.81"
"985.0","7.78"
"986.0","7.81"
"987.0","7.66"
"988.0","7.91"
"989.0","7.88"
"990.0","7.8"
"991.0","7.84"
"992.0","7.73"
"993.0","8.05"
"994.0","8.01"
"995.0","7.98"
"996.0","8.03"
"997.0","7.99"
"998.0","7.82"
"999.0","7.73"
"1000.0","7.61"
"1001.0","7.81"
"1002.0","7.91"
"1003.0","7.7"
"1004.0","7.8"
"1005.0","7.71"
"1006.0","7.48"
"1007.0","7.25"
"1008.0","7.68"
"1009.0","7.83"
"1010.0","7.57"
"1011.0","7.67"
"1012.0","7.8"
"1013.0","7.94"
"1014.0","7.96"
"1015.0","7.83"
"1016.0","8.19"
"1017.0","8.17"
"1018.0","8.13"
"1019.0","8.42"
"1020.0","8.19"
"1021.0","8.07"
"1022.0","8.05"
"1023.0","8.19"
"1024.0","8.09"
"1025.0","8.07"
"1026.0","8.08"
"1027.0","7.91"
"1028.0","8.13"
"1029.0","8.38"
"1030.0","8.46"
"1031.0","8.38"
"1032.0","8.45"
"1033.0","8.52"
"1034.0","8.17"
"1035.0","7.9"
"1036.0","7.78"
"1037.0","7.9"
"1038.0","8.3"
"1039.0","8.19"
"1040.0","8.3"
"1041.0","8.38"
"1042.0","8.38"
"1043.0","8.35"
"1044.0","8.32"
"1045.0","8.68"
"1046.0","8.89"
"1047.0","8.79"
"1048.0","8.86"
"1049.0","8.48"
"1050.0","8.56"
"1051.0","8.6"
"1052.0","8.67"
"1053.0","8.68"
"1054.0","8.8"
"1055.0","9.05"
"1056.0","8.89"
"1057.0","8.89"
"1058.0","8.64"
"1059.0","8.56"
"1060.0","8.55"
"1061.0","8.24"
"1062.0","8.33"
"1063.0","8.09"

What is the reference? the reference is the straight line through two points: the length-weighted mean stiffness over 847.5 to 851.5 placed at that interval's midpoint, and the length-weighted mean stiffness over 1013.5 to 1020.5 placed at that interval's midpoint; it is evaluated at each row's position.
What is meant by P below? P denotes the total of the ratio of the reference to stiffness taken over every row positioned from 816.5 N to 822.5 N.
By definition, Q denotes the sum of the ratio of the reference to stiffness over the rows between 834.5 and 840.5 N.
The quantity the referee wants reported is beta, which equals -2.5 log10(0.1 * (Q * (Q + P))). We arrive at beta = -2.12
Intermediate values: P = 5.47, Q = 6.10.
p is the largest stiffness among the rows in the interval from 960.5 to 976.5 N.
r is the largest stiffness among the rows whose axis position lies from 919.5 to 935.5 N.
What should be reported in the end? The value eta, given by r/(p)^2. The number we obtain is 0.109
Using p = 8.74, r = 8.36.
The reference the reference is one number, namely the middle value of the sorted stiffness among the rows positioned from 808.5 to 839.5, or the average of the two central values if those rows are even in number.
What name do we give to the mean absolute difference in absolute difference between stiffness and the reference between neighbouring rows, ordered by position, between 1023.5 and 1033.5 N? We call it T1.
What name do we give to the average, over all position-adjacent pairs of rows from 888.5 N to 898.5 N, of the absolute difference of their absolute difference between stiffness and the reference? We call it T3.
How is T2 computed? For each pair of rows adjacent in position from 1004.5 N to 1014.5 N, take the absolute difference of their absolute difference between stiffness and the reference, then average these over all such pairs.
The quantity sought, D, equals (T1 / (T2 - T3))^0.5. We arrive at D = 1.06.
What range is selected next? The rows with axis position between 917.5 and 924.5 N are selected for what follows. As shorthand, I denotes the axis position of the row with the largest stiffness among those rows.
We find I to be 919.0 N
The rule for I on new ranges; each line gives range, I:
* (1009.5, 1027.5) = 1019.0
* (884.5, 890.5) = 886.0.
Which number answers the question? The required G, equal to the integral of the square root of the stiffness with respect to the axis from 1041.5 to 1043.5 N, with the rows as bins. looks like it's 5.8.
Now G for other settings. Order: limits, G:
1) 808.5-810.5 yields 5.1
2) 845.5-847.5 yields 5.0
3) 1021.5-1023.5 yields 5.7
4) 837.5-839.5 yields 5.0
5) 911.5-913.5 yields 5.6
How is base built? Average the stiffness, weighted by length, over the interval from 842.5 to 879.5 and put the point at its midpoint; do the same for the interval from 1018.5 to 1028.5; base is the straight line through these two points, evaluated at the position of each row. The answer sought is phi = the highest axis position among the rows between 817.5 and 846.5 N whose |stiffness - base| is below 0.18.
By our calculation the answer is 846.0 N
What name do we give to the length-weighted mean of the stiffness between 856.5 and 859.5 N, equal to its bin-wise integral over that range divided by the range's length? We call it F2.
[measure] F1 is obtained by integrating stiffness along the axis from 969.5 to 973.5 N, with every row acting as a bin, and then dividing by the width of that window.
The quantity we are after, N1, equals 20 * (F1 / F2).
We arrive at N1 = 26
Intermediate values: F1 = 7.6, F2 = 5.9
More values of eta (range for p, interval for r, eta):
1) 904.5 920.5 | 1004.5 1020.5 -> 0.116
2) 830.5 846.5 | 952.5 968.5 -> 0.220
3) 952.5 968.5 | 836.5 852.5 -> 0.084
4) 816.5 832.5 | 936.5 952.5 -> 0.177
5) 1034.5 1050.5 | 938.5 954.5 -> 0.103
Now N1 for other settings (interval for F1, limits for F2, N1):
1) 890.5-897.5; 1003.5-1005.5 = 18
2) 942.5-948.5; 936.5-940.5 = 20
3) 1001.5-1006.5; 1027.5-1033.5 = 18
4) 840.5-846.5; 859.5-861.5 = 21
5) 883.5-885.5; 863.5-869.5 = 22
